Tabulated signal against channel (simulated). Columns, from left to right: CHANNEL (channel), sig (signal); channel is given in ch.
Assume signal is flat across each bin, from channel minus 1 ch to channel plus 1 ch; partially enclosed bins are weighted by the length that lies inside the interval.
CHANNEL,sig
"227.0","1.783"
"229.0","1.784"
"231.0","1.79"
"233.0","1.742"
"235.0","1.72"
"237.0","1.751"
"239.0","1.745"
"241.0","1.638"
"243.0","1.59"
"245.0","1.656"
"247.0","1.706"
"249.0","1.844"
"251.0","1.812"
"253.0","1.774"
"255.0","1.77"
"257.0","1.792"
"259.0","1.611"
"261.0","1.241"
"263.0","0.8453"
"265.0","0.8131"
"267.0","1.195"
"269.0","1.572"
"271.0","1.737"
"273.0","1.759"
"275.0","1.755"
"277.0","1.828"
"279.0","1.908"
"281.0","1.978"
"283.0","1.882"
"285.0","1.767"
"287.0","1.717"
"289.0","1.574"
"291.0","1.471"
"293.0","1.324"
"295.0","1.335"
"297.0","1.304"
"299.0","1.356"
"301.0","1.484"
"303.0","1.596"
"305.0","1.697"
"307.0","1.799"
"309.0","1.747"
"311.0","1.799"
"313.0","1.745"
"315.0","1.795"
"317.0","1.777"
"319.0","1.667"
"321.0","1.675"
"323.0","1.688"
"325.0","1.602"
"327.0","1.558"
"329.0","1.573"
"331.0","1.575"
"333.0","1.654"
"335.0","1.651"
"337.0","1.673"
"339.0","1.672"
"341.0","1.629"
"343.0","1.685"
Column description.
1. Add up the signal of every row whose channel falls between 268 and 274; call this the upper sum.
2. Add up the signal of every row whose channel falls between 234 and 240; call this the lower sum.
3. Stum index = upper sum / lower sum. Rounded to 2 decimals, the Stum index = 0.97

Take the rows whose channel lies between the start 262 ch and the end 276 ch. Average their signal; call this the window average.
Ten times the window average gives 14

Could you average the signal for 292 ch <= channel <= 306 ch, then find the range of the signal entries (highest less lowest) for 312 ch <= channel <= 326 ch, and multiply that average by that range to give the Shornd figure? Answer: 0.3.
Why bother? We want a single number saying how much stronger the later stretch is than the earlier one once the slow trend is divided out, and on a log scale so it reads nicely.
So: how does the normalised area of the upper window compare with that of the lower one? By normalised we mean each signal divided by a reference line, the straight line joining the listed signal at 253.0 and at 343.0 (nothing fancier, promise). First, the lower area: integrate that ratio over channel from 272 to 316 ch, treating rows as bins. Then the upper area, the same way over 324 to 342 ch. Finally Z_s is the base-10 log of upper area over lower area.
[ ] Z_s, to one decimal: -0.4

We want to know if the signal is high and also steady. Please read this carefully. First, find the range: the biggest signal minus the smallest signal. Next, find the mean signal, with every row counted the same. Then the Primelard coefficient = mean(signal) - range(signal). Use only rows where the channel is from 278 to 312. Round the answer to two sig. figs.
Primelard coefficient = 0.96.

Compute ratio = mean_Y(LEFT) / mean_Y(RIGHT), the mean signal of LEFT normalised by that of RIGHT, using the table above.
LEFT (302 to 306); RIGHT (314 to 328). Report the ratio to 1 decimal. 1.0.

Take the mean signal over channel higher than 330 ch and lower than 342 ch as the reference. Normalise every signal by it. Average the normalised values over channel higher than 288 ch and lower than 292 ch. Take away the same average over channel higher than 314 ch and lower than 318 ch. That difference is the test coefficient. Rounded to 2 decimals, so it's -0.16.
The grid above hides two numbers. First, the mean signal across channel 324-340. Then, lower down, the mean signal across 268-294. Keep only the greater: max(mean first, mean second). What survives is 1.71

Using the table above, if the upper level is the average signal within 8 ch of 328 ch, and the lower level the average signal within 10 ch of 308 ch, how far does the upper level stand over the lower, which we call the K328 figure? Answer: -0.06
